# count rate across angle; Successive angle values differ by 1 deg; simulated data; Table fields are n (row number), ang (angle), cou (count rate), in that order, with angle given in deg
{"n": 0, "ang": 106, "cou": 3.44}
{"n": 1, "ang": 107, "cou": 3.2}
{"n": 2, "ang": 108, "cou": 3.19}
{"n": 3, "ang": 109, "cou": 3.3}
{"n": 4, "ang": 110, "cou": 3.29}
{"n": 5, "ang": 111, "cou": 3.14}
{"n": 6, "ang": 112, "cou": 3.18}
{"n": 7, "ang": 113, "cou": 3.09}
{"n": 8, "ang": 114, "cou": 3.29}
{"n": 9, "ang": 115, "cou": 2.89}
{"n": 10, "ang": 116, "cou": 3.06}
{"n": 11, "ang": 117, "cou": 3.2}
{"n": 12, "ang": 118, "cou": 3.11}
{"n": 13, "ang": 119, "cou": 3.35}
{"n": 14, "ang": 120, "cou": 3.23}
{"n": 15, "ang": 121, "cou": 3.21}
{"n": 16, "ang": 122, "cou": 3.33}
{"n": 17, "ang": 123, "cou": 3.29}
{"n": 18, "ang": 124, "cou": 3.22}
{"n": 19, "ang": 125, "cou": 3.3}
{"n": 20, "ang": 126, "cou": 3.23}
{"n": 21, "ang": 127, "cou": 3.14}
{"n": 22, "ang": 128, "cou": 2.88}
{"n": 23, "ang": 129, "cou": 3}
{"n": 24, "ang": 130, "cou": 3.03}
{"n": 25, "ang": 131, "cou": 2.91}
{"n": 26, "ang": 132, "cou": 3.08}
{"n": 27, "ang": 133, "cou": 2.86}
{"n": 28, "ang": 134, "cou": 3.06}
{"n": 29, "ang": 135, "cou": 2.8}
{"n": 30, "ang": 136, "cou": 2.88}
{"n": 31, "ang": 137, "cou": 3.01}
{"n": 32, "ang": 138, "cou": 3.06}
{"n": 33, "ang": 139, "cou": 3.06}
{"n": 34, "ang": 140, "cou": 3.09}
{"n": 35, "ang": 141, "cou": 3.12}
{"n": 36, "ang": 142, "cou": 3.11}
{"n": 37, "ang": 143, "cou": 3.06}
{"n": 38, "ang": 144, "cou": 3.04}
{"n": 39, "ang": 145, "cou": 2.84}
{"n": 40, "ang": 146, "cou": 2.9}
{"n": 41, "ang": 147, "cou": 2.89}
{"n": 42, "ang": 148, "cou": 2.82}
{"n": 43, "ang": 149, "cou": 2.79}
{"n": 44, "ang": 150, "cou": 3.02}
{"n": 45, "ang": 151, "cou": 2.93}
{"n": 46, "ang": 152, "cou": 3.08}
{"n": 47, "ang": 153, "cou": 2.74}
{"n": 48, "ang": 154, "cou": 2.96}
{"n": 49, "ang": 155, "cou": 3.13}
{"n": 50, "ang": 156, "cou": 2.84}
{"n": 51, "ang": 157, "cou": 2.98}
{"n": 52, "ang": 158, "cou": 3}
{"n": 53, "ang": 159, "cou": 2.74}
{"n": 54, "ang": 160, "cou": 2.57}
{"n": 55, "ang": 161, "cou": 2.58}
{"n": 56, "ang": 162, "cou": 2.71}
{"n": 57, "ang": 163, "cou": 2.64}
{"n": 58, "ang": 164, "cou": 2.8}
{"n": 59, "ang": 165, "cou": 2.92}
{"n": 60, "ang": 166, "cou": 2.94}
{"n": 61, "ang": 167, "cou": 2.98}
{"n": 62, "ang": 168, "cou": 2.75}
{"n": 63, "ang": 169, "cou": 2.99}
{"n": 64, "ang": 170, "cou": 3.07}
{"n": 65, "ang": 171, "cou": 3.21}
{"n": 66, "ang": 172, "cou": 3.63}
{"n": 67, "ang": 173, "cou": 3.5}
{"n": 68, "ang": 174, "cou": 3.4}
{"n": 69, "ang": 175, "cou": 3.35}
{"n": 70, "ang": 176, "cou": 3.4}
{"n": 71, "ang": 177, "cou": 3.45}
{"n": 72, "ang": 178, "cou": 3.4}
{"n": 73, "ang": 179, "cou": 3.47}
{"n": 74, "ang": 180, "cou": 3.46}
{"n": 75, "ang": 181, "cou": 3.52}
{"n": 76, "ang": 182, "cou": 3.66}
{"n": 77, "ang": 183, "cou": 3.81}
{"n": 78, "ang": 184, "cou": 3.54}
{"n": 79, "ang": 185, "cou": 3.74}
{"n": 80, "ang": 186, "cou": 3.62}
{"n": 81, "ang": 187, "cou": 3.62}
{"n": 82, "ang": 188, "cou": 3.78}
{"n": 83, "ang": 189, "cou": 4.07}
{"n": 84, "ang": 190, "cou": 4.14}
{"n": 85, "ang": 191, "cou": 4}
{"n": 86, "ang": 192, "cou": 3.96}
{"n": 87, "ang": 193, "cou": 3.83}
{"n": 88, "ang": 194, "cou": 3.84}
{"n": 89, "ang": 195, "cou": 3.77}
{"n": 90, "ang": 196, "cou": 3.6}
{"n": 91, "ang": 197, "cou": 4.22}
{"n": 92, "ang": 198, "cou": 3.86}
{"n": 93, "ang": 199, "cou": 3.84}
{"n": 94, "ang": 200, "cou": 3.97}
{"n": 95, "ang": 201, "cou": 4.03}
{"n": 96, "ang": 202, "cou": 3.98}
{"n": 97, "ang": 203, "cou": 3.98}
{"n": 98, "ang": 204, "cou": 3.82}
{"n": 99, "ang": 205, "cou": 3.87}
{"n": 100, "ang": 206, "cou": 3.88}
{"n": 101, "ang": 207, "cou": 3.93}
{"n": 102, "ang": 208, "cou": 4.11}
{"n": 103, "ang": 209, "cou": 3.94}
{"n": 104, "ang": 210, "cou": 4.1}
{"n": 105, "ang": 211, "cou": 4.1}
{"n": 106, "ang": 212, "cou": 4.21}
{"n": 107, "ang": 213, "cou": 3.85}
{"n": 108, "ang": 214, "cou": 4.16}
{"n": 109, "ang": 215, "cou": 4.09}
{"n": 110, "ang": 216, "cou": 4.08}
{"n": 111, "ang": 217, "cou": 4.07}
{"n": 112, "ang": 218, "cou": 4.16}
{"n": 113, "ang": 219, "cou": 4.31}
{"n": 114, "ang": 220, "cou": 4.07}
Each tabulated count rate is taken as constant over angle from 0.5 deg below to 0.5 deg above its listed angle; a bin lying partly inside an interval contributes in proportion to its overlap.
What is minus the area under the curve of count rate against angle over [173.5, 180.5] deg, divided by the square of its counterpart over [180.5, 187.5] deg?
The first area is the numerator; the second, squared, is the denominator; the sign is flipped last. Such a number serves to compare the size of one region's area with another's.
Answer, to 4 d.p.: -0.0368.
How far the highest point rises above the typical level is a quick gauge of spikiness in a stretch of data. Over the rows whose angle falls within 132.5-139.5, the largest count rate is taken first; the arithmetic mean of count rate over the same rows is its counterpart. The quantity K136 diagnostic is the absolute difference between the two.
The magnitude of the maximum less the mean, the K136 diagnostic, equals 0.099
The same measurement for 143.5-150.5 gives 0.140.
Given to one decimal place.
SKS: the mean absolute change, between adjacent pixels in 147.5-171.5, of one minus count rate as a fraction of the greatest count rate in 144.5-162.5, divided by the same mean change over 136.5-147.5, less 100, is -96.8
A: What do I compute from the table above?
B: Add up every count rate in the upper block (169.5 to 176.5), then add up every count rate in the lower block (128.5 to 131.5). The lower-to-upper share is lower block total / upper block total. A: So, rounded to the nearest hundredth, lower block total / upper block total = 0.38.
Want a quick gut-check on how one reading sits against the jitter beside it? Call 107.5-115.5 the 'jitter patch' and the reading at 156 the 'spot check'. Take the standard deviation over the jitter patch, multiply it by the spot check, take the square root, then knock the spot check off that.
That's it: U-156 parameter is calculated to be -2.2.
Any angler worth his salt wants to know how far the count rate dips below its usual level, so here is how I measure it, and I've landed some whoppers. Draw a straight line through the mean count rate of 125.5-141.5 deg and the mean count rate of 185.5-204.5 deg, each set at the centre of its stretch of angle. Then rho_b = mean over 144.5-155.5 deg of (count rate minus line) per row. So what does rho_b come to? -0.3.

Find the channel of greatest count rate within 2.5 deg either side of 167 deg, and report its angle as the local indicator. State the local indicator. 169 deg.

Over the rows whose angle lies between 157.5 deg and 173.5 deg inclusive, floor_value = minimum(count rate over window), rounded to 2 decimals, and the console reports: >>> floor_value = 2.57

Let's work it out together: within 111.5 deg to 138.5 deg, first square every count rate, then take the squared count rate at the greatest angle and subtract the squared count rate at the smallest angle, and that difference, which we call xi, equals -0.7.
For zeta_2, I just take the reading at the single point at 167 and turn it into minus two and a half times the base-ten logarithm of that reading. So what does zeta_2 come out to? -1.19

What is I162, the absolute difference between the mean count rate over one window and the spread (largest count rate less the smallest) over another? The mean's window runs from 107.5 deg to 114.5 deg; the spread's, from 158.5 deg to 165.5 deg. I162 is 2.9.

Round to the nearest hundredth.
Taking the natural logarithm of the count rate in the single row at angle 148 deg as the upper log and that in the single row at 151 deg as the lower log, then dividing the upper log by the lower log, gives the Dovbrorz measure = 0.96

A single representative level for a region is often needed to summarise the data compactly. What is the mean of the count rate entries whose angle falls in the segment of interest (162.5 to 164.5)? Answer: 2.7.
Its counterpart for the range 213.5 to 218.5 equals 4.1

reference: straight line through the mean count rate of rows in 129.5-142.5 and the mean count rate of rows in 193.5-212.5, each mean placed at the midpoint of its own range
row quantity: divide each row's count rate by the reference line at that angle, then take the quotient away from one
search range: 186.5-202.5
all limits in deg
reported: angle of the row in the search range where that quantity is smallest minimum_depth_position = 190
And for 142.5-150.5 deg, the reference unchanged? 143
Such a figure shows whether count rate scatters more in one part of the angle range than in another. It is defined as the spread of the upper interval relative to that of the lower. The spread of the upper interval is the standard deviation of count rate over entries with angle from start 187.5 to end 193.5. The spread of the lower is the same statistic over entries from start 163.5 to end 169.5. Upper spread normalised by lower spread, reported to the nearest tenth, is 1.4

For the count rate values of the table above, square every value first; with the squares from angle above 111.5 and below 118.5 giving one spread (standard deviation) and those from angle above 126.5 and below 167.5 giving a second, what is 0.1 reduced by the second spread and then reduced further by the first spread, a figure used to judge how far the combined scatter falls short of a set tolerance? -1.5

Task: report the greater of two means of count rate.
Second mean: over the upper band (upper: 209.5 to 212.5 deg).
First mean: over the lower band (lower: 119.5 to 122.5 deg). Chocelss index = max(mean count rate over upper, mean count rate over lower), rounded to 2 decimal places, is 4.14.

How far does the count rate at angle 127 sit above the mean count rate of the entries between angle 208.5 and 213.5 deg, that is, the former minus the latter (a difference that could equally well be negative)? -0.9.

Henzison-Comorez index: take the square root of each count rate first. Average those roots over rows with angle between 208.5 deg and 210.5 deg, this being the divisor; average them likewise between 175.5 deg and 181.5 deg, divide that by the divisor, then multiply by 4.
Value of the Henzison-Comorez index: 3.7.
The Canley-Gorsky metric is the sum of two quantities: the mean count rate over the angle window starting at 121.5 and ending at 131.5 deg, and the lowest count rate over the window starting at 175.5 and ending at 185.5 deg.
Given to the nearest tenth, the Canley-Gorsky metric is 6.5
